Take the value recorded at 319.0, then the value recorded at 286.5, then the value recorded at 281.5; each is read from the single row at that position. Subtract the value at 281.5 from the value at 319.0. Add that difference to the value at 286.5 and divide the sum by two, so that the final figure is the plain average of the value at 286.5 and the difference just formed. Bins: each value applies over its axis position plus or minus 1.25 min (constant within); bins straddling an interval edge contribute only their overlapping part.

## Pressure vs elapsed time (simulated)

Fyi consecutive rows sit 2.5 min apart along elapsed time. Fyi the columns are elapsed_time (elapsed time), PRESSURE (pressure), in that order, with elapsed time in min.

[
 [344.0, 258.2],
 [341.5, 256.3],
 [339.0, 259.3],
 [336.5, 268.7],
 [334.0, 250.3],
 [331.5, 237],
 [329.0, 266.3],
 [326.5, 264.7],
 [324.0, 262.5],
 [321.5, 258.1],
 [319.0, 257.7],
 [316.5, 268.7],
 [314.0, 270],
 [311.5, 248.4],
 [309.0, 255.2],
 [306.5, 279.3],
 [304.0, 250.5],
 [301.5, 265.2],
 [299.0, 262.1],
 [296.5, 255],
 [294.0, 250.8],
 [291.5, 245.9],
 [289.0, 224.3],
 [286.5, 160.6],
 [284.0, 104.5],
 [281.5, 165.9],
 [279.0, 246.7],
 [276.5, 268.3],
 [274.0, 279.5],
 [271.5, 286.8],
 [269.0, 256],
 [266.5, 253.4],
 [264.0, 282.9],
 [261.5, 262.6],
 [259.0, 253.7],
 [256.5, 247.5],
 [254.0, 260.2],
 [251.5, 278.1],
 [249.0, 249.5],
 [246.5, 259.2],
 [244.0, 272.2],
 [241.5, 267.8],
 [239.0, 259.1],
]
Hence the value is 126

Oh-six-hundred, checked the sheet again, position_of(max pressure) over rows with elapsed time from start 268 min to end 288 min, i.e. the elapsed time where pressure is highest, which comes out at 271.5 min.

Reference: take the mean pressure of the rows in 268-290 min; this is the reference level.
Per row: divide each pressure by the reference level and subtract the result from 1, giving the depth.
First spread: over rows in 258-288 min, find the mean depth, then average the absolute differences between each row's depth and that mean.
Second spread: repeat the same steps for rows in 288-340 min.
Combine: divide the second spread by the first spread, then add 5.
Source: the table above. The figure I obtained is 5.2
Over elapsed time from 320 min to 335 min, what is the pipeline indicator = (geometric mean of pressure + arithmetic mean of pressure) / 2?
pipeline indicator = 256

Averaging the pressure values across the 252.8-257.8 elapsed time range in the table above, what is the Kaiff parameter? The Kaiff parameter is 254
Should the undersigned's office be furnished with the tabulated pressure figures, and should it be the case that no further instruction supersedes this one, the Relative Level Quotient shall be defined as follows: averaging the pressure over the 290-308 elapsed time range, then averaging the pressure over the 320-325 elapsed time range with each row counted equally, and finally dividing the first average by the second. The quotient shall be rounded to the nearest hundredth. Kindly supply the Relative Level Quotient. 0.99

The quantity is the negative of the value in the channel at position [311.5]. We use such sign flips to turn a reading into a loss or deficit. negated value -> -248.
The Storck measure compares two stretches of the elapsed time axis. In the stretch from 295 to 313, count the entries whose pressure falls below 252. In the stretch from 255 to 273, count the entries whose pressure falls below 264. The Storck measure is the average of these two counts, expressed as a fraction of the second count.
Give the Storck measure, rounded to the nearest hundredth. 0.70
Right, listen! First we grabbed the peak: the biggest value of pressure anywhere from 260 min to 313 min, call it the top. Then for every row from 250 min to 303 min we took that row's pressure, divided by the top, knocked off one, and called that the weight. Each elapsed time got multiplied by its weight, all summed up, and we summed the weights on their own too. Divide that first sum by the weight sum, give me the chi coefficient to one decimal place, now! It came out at 280.8 min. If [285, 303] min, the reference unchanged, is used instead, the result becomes 291.1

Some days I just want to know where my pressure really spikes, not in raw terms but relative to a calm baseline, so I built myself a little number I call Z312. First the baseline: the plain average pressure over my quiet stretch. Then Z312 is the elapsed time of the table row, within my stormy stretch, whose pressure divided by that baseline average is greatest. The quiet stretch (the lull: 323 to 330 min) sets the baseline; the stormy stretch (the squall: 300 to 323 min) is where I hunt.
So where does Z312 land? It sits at 306.5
